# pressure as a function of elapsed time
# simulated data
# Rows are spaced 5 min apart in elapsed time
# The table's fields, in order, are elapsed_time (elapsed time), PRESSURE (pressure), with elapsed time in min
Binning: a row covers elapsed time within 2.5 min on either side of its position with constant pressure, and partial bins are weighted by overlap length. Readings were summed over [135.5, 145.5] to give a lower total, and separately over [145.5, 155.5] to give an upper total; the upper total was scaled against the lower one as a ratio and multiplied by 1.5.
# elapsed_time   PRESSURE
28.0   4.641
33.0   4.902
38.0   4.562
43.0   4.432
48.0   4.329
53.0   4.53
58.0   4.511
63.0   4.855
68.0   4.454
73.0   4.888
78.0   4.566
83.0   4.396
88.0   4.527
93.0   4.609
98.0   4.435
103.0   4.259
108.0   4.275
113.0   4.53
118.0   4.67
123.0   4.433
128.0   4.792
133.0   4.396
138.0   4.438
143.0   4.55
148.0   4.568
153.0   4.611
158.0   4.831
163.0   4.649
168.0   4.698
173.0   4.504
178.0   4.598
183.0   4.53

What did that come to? 1.53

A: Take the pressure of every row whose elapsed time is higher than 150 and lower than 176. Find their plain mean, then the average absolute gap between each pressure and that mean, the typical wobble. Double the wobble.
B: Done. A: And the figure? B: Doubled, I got 0.17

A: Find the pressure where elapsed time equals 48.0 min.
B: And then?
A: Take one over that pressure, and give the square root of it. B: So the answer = 0.481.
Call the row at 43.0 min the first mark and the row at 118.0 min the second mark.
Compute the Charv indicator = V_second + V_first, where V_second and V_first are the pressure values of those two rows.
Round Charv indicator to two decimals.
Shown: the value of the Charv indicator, 9.10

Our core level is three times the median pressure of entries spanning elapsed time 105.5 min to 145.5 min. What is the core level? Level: 13.45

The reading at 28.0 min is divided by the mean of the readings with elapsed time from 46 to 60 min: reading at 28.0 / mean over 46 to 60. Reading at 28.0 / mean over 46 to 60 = 1.041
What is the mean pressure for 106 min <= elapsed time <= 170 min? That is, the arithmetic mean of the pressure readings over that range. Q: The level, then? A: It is 4.57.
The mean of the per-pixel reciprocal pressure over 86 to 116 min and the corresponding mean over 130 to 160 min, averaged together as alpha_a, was 0.222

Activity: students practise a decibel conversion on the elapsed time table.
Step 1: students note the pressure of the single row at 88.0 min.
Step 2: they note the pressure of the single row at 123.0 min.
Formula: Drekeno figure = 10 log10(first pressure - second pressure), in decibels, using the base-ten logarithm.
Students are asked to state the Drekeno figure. -10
